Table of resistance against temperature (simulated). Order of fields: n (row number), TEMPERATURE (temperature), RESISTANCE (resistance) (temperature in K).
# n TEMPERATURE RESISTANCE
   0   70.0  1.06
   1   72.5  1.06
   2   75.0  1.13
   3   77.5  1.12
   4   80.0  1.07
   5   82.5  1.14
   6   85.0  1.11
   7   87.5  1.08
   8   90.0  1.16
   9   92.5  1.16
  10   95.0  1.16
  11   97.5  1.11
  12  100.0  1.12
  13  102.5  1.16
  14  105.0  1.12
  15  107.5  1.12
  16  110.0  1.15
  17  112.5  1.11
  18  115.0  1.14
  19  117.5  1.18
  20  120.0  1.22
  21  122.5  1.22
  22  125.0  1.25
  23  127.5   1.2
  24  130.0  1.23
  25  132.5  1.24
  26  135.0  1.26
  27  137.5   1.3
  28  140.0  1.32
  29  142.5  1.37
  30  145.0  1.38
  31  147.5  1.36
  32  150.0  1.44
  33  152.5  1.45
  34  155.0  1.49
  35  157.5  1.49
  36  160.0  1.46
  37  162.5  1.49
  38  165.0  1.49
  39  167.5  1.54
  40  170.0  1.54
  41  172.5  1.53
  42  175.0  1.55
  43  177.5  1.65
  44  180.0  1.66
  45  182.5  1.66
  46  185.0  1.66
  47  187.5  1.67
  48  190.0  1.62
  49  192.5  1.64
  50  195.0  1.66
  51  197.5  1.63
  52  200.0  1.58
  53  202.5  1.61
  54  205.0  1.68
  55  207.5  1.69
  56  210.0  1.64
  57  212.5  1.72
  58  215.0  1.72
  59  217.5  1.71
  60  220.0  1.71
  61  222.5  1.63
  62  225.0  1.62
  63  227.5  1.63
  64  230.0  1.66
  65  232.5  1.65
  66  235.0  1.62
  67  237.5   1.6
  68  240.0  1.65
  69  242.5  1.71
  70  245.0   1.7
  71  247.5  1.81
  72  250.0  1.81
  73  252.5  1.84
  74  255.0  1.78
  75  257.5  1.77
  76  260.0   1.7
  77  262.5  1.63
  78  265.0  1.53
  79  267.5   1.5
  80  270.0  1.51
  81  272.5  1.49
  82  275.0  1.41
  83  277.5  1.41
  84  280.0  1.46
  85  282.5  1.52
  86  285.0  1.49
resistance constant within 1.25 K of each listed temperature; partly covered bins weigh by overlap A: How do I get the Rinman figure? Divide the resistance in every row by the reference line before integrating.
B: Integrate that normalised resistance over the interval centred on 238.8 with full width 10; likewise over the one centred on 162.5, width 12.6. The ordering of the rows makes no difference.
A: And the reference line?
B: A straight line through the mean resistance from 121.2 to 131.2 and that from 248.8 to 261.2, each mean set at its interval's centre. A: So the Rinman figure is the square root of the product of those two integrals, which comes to 11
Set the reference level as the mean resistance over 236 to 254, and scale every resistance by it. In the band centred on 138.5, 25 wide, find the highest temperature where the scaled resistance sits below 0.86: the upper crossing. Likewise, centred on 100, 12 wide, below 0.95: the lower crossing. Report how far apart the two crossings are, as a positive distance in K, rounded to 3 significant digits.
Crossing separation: 45.0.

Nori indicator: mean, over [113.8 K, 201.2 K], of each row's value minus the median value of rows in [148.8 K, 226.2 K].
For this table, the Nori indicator -0.19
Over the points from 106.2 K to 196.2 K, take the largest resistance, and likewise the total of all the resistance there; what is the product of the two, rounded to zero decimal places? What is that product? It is 85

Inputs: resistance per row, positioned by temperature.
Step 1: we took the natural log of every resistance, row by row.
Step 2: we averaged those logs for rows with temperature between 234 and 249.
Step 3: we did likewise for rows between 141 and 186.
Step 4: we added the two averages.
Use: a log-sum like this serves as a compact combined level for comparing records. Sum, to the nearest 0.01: 0.93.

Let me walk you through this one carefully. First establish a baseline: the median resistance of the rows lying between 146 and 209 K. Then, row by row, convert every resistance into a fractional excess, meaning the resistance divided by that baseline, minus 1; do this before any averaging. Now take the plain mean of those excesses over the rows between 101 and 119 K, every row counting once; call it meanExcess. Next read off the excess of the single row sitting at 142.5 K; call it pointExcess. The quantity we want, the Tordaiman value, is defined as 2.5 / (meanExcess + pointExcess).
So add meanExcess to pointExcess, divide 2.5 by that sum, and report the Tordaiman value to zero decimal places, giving -6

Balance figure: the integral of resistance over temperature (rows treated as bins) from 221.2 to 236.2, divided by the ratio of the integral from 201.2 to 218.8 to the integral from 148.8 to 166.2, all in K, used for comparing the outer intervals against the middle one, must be 21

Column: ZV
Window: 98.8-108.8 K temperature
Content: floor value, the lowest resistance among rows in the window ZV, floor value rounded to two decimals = 1.12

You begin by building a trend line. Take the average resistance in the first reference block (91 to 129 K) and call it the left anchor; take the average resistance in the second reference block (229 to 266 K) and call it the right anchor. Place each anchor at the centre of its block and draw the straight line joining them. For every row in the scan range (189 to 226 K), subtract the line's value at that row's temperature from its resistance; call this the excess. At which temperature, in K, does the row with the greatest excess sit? 195.0 K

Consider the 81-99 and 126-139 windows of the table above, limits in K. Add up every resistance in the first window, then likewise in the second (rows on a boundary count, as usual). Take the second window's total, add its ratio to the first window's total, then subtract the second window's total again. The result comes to 0.79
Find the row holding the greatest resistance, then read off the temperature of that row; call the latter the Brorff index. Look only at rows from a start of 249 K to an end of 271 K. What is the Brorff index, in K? 252.5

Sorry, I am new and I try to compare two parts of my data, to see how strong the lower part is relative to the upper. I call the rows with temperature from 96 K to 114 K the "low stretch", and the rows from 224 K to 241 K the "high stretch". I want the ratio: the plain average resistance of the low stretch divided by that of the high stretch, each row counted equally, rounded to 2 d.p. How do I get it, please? 0.69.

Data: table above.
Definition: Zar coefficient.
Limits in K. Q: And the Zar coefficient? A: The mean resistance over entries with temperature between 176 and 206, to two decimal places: 1.64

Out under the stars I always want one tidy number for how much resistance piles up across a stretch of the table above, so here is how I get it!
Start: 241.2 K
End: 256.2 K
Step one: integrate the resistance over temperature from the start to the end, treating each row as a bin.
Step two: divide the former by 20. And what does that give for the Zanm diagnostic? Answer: 1.33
